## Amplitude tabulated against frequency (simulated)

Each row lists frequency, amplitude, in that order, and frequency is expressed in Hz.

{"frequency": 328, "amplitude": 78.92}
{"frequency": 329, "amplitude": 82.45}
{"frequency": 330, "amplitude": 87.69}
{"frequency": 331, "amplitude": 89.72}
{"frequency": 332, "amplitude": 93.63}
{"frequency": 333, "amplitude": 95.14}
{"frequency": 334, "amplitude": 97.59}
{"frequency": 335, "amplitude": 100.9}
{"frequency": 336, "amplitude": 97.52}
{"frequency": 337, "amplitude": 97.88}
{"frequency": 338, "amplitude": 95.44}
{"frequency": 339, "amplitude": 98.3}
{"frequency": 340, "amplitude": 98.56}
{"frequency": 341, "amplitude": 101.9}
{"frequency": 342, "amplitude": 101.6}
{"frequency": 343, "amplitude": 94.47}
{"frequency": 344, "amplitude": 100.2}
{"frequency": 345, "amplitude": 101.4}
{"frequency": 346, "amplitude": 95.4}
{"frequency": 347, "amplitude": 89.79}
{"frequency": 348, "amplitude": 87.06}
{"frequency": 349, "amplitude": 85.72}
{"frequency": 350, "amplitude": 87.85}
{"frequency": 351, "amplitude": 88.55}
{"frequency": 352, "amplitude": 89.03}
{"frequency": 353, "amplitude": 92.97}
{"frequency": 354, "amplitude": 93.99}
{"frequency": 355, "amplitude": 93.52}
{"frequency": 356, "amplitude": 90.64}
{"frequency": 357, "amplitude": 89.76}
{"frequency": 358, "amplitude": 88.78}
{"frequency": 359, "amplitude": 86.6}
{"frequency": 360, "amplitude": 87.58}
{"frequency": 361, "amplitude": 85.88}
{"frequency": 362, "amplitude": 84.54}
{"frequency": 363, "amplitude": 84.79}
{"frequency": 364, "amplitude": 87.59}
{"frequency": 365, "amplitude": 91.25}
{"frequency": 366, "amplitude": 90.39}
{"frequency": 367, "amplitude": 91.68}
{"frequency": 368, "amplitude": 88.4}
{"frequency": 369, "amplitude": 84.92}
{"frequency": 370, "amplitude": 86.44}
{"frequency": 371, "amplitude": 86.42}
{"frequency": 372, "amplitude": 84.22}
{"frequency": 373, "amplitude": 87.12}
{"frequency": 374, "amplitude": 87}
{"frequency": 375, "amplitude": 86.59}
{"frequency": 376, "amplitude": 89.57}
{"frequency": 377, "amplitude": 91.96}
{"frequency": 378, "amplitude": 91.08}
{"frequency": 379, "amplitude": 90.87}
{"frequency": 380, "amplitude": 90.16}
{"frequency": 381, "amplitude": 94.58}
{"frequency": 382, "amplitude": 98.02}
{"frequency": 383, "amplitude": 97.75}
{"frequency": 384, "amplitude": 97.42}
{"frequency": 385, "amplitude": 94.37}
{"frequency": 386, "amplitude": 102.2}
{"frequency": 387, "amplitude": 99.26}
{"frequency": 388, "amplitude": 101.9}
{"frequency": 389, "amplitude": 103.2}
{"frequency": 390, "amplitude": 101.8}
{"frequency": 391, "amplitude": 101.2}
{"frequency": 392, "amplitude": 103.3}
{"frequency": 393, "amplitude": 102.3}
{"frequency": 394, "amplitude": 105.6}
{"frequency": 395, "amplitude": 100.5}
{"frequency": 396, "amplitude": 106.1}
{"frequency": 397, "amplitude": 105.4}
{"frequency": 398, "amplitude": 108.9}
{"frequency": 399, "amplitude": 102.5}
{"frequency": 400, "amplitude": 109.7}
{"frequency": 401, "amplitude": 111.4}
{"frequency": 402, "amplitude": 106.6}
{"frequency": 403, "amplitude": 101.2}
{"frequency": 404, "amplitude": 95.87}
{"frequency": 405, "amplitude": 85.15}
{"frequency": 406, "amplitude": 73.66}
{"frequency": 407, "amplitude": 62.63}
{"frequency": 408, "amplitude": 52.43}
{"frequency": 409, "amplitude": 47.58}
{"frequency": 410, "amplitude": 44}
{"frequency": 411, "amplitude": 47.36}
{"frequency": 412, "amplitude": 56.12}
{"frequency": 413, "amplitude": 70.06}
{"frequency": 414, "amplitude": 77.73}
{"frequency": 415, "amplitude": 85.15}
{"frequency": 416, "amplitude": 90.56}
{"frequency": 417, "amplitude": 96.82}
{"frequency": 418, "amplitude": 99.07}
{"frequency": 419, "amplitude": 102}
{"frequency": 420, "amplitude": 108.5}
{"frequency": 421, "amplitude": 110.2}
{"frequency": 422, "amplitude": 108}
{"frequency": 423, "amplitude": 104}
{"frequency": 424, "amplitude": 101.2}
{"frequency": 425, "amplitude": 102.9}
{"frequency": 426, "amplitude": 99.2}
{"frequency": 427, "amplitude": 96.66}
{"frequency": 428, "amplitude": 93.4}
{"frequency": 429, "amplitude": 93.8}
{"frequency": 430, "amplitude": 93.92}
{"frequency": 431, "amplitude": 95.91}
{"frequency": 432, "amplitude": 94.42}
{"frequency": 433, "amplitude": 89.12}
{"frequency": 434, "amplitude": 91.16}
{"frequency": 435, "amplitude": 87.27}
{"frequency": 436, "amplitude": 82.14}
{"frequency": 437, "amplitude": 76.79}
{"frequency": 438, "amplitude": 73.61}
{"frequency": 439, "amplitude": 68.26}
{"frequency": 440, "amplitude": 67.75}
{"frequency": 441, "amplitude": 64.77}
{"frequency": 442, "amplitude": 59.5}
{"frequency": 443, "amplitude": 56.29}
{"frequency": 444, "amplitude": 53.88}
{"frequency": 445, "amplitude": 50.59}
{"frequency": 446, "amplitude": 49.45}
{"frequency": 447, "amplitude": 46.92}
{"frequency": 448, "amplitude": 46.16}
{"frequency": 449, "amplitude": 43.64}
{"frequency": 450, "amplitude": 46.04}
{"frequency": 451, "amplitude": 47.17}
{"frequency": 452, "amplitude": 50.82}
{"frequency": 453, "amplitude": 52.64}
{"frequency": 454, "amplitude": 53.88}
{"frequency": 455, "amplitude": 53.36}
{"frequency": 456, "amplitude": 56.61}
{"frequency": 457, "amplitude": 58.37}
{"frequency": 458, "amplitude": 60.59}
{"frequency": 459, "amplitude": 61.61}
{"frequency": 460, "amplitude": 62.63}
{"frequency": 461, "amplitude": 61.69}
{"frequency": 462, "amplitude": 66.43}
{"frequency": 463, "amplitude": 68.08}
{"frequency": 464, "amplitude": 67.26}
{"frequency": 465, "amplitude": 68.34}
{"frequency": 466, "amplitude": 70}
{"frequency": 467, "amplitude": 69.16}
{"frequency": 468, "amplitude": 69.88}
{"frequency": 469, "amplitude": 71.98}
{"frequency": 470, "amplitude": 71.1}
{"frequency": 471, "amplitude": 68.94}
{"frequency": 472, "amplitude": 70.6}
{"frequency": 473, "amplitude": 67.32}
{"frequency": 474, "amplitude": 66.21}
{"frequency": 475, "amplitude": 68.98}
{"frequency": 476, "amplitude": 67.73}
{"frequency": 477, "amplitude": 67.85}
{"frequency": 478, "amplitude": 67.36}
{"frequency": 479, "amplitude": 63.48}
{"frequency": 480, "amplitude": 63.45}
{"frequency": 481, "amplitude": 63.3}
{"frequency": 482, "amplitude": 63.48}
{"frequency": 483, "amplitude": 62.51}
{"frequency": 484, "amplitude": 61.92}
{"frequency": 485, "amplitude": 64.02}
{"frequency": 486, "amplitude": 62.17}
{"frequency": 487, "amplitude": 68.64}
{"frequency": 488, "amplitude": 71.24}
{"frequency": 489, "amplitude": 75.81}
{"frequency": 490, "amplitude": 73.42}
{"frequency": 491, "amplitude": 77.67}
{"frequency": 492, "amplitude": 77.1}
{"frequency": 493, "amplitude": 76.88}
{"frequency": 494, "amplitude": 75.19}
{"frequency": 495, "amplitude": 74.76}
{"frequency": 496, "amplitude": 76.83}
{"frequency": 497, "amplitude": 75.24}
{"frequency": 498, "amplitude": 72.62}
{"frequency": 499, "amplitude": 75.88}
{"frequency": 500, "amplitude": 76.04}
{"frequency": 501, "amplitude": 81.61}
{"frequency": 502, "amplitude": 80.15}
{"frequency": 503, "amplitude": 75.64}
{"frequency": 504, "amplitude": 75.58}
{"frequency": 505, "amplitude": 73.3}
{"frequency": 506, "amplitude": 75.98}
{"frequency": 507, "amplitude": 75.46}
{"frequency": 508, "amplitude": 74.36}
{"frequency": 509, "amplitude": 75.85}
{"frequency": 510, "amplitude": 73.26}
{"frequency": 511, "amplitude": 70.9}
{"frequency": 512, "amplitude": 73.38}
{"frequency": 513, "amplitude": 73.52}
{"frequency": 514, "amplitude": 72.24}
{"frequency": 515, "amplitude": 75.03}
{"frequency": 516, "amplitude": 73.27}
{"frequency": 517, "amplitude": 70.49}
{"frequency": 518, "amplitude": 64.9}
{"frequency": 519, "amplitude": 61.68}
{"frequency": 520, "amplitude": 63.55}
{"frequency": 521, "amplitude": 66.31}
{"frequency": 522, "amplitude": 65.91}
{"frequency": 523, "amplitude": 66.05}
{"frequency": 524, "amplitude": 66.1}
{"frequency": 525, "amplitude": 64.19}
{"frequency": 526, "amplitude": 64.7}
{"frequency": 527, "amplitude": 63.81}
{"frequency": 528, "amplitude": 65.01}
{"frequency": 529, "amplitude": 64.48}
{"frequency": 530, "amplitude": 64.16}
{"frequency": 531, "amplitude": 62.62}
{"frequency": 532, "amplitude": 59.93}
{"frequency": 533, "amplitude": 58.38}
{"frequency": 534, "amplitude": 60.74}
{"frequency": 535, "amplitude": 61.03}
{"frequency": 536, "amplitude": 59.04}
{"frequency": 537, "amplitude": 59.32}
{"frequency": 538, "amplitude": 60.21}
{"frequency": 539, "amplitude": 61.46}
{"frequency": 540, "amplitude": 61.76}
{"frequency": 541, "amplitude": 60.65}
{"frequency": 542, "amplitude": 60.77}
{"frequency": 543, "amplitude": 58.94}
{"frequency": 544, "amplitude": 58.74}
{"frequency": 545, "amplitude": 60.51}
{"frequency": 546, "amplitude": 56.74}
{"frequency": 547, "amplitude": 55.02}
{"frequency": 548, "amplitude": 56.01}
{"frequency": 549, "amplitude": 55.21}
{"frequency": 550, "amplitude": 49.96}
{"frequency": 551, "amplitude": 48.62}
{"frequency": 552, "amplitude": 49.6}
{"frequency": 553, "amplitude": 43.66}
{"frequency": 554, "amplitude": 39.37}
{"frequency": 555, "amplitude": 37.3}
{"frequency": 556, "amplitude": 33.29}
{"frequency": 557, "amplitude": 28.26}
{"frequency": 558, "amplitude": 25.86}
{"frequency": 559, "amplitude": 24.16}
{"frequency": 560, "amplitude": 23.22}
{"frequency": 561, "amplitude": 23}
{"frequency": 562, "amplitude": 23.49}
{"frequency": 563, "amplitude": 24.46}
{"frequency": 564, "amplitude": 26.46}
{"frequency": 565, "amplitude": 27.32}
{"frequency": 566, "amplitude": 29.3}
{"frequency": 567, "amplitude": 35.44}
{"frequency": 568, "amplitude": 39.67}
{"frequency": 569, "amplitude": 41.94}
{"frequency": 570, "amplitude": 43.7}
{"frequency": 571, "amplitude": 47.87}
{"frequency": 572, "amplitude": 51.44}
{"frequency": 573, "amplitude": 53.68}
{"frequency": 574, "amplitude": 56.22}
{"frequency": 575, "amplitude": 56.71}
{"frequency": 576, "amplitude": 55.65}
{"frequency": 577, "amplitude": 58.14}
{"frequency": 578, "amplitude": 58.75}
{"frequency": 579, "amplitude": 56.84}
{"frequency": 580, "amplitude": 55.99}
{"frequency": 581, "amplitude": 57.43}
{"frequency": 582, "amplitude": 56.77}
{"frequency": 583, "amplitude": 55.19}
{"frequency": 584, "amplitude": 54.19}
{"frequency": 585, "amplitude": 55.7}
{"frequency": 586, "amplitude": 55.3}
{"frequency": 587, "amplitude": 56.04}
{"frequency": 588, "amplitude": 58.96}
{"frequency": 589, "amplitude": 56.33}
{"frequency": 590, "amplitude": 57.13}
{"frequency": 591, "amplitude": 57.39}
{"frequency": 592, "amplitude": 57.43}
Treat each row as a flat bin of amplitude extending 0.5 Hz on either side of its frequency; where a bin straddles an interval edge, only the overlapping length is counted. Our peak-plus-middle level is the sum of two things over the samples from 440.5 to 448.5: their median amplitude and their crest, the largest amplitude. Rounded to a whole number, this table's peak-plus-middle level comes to 117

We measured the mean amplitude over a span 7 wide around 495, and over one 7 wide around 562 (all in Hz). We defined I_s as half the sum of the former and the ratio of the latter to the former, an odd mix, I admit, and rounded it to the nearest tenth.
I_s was 37.9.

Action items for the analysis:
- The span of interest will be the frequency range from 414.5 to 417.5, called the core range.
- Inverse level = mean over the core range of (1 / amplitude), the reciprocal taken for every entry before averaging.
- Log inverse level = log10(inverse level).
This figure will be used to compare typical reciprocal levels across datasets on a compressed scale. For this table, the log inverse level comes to -1.96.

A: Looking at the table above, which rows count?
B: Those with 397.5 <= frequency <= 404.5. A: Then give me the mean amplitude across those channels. 105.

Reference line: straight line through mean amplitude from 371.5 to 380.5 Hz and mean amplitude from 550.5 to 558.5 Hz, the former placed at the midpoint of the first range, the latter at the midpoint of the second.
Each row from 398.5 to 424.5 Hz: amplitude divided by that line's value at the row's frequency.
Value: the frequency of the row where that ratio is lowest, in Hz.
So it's 410 Hz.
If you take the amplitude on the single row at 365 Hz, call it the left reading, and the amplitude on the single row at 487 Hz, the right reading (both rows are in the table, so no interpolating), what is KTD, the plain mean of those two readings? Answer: 80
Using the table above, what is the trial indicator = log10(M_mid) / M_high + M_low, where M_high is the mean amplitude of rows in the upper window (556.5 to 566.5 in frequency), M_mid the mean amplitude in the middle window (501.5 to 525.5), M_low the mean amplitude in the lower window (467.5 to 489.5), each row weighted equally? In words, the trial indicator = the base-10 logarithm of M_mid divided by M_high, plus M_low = 67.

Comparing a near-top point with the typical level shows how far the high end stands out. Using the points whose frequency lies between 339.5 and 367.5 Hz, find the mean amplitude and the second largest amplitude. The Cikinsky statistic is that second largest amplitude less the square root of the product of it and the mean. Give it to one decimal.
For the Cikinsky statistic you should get 5.2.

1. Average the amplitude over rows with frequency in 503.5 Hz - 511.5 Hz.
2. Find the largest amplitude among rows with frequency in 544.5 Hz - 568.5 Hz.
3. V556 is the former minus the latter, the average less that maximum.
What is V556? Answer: 14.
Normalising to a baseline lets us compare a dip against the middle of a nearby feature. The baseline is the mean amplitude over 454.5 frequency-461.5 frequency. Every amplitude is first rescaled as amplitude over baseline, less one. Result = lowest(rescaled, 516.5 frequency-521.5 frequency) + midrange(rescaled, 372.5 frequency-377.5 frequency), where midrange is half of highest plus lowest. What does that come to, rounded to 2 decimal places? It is 0.55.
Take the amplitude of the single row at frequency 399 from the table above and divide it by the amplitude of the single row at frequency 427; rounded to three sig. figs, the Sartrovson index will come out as 1.06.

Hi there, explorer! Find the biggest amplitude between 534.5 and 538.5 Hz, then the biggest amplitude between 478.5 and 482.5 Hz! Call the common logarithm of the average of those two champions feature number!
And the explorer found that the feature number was 1.79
